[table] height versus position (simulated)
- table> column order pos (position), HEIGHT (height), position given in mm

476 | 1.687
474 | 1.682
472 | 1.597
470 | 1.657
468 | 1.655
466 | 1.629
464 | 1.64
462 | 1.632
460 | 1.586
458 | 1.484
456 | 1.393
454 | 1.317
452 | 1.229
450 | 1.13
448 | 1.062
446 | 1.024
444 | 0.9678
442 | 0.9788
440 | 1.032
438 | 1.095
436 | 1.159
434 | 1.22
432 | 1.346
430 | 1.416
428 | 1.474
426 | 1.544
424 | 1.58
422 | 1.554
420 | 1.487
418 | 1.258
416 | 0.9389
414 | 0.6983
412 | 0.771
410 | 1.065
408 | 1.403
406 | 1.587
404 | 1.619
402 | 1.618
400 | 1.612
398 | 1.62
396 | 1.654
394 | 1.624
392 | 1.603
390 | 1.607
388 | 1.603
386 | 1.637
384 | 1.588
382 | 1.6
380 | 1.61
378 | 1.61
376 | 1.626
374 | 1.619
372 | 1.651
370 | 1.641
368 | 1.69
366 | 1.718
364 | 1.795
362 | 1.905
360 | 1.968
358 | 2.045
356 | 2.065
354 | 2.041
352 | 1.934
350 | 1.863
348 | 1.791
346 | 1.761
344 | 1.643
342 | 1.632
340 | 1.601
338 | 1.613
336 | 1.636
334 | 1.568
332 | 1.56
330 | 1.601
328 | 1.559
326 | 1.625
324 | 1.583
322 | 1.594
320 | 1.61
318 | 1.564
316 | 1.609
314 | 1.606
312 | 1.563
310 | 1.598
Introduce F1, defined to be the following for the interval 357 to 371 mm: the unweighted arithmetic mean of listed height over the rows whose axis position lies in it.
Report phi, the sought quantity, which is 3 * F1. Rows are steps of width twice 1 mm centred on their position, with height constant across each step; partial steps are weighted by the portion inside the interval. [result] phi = 5.47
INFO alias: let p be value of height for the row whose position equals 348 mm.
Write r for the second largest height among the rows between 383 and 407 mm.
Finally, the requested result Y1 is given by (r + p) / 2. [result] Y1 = 1.71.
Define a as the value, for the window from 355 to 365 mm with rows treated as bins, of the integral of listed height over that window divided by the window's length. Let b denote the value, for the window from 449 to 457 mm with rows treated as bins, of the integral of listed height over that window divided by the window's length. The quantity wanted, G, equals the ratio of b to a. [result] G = 0.65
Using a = 2.0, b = 1.27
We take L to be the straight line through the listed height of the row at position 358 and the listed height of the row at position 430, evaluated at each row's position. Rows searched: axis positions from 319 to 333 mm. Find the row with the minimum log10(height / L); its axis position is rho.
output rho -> 322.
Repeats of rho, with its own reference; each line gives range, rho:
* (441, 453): 442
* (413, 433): 414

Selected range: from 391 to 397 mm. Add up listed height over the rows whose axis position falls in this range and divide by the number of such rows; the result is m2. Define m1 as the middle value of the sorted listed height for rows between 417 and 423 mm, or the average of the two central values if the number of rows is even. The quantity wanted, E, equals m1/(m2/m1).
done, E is 1.4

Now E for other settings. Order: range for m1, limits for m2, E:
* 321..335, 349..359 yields 1.3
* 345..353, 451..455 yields 2.6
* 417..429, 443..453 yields 2.1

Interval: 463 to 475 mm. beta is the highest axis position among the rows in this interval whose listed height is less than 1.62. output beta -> 472 mm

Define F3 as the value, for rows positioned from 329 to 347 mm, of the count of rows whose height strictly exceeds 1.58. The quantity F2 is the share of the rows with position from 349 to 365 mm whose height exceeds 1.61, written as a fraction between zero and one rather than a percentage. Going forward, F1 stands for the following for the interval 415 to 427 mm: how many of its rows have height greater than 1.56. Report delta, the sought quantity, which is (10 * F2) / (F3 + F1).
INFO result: 1.25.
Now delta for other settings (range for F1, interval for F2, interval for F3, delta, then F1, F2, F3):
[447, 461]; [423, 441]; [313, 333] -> 0.00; 1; 0.0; 7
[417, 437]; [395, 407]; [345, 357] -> 1.19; 1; 0.8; 6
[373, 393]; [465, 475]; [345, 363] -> 0.42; 10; 0.8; 9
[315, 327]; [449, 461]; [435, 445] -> 0.00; 6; 0.0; 0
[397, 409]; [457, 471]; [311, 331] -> 0.60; 5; 0.7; 7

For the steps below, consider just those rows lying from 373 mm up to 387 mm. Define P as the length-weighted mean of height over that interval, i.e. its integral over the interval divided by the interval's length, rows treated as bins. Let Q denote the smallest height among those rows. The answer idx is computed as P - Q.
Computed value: 0.025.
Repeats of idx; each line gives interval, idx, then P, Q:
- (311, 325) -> 0.027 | 1.59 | 1.563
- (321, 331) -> 0.033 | 1.59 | 1.559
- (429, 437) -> 0.126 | 1.29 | 1.159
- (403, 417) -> 0.456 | 1.15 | 0.6983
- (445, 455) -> 0.128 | 1.15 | 1.024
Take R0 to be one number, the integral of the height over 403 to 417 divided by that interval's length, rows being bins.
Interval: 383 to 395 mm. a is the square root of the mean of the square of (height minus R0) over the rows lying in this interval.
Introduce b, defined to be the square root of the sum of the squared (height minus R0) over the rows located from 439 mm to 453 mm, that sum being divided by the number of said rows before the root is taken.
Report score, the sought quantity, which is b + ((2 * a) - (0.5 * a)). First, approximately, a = 0.46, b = 0.13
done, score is 0.81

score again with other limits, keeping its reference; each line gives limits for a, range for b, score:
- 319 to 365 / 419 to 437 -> 1.21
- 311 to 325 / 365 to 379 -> 1.15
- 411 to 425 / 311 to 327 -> 0.97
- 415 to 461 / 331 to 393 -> 0.95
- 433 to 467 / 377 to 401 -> 0.86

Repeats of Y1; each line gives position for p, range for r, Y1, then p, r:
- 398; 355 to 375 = 1.83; 1.62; 2.045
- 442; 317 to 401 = 1.51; 0.9788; 2.045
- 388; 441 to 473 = 1.63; 1.603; 1.655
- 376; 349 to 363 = 1.84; 1.626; 2.045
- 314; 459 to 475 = 1.63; 1.606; 1.657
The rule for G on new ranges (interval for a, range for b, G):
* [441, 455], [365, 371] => 1.53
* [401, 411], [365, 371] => 1.15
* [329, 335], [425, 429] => 0.96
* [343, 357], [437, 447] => 0.54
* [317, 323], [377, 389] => 1.01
